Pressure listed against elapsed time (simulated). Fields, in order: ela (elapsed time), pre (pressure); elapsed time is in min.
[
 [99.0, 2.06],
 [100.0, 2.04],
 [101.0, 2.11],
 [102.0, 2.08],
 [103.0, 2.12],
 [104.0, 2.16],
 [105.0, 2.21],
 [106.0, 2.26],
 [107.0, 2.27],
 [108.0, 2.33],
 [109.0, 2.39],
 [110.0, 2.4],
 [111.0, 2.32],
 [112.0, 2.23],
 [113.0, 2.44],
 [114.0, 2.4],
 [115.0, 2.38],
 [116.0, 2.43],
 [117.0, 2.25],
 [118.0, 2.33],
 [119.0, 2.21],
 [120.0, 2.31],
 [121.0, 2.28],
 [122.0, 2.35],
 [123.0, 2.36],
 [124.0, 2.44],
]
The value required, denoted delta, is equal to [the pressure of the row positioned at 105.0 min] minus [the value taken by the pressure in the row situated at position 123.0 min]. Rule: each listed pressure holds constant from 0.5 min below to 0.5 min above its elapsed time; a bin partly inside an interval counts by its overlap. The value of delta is -0.15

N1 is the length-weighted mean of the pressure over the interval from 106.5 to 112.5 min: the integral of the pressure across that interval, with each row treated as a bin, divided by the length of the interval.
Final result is 2.32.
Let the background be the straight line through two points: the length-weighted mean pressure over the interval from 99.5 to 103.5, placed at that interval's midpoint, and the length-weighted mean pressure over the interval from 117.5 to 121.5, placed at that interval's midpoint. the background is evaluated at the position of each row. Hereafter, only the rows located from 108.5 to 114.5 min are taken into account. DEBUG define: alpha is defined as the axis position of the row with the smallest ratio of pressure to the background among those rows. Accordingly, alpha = 112.0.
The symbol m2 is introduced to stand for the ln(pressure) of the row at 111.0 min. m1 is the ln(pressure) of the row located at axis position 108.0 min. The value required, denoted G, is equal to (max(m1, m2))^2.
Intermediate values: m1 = 0.85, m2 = 0.842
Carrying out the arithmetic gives 0.72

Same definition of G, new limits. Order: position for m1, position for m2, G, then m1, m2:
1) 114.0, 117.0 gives 0.77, 0.88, 0.811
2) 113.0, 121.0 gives 0.80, 0.89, 0.824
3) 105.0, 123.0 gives 0.74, 0.79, 0.859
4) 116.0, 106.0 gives 0.79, 0.89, 0.815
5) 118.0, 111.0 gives 0.72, 0.85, 0.842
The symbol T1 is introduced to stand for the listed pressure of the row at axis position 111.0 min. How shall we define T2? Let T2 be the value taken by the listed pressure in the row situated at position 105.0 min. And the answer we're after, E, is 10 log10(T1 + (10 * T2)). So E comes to 13.9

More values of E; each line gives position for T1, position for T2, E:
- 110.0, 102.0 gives 13.7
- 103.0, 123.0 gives 14.1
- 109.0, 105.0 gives 13.9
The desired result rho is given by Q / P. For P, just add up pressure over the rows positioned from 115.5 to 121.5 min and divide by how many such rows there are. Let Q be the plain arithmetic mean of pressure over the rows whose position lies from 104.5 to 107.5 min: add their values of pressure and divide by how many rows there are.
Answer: 0.98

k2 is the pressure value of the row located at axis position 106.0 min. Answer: 2.26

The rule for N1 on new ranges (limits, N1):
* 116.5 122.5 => 2.29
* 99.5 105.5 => 2.12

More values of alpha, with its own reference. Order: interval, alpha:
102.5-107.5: 103.0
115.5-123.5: 119.0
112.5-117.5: 117.0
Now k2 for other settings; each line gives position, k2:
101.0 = 2.11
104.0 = 2.16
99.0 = 2.06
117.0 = 2.25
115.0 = 2.38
